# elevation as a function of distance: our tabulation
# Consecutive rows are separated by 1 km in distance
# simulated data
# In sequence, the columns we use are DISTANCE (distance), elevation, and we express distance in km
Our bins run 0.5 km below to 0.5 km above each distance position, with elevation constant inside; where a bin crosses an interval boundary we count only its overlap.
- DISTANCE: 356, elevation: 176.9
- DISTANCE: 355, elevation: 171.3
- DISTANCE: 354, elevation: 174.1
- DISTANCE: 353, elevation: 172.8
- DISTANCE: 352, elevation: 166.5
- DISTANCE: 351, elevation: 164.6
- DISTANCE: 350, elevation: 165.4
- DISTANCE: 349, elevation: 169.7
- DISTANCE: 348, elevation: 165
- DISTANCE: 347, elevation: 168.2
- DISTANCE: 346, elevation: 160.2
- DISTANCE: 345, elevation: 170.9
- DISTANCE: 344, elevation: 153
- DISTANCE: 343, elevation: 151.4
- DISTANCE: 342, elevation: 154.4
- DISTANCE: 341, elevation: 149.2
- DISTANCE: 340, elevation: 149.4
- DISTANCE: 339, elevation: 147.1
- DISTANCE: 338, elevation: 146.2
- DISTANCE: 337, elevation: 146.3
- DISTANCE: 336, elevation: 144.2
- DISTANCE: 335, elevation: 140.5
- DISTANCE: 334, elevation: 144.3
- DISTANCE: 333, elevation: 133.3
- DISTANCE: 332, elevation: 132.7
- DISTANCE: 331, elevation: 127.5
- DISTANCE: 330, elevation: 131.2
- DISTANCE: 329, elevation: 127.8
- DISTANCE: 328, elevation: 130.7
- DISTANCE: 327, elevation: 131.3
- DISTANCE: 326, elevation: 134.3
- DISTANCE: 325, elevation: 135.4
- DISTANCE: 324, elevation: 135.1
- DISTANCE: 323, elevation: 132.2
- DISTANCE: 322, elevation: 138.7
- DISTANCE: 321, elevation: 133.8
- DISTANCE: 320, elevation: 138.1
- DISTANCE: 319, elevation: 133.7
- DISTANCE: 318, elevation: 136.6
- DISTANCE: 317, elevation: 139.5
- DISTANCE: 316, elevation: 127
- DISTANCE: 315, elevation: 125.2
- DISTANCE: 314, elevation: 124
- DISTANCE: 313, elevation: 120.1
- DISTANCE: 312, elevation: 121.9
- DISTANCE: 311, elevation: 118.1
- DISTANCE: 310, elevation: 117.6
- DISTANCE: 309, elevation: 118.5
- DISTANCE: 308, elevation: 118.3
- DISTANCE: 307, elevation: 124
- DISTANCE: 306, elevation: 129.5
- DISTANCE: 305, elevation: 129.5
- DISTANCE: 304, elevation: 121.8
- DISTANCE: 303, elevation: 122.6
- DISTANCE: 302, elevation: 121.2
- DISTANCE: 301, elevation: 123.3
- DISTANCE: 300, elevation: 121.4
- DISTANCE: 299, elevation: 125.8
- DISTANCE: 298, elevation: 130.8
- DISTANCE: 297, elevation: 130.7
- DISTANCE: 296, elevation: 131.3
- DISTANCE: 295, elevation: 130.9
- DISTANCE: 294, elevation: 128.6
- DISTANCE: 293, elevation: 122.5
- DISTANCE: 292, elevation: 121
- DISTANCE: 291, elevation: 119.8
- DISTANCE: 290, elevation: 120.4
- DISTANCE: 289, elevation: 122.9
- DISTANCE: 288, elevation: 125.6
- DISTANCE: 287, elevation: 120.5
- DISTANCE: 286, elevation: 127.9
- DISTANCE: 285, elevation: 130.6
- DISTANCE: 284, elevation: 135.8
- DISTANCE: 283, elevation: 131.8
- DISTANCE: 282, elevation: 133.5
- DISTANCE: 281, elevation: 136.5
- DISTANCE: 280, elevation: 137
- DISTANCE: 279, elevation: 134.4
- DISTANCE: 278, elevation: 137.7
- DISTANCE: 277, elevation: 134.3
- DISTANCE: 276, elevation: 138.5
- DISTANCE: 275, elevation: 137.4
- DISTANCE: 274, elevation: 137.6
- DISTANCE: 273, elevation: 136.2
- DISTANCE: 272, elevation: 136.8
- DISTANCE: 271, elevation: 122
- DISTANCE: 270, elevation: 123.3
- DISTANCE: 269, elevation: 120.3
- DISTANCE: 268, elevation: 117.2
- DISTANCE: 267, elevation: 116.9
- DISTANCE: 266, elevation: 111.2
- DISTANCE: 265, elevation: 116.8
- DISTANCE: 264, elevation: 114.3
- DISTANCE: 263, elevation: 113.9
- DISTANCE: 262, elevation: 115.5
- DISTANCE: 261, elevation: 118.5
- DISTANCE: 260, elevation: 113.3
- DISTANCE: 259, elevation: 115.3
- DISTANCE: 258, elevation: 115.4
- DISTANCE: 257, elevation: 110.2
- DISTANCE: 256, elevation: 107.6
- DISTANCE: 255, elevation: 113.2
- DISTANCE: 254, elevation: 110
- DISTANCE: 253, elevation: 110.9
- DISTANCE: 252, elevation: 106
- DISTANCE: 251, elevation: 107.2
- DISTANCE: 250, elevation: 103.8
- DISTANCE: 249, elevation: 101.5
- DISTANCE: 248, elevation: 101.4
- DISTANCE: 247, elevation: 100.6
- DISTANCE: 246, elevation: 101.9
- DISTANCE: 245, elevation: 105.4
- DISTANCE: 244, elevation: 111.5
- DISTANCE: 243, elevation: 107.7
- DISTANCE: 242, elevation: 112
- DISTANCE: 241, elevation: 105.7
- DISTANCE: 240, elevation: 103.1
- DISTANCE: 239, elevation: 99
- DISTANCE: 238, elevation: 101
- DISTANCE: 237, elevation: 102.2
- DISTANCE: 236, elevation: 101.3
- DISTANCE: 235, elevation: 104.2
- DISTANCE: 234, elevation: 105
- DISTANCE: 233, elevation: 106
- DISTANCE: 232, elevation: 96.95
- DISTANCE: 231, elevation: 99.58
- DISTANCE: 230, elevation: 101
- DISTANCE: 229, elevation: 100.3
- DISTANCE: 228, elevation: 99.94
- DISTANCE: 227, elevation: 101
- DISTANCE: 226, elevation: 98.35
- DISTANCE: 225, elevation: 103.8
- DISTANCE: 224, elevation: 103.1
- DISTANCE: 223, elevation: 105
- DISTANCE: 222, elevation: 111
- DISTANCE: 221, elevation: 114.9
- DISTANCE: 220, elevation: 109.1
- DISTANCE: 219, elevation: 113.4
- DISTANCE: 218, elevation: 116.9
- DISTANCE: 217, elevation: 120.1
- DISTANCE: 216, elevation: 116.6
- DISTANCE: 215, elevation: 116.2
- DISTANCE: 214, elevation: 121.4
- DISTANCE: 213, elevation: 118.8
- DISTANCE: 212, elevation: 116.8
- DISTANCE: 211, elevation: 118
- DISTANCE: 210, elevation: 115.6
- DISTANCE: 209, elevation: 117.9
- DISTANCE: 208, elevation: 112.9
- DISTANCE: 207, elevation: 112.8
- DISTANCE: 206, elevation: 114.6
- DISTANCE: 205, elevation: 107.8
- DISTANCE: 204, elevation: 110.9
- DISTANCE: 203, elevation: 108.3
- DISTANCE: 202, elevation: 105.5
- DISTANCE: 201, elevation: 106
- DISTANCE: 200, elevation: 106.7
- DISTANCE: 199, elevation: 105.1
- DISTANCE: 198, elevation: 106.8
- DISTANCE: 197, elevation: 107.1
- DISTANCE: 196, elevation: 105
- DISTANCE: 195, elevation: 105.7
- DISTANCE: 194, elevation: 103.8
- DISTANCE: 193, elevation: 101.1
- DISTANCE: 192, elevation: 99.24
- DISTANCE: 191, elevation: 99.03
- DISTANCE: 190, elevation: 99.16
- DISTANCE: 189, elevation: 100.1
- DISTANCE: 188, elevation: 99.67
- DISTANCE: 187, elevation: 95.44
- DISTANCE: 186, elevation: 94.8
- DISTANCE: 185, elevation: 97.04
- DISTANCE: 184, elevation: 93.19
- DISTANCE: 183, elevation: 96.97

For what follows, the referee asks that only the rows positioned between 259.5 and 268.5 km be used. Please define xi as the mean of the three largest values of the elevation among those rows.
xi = 118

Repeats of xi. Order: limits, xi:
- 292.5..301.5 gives 131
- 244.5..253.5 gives 108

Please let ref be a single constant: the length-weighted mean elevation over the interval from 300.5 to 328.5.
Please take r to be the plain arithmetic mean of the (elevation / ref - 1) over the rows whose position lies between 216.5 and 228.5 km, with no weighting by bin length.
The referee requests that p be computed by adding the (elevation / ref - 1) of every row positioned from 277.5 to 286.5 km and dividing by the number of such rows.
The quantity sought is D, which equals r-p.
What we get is -0.2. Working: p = 0.05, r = -0.16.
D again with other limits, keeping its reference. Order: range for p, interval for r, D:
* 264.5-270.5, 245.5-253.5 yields -0.1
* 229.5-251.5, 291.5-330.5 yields 0.2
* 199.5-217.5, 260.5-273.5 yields 0.1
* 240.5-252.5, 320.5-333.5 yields 0.2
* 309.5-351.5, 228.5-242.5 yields -0.3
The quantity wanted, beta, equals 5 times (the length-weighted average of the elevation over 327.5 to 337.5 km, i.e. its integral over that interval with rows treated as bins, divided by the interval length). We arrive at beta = 679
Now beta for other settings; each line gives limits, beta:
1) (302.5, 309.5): 617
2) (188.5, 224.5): 549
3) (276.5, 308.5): 638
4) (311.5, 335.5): 661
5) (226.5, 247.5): 516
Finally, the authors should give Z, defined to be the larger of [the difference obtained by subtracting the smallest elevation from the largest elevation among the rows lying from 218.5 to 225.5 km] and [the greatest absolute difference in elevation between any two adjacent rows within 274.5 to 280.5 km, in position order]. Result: 11.8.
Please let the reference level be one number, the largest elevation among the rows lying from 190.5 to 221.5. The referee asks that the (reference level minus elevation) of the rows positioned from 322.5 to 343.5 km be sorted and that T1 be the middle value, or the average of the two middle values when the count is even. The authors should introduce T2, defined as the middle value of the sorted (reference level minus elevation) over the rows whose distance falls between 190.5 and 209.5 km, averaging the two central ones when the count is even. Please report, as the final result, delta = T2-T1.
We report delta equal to 29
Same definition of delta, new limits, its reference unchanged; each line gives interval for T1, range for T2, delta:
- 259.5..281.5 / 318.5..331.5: -11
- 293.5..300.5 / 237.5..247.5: 26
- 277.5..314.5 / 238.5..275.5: 12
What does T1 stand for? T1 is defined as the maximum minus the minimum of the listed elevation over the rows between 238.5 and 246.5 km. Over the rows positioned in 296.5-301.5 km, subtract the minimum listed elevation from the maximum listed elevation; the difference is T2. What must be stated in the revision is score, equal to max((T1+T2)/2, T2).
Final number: 11.2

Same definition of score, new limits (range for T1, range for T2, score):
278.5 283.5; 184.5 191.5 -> 5.3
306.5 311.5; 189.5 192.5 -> 3.3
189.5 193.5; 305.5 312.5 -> 11.9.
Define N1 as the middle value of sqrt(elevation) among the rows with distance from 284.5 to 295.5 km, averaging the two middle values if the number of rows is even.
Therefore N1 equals 11.1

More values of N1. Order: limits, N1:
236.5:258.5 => 10.3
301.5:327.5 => 11.3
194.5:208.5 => 10.3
